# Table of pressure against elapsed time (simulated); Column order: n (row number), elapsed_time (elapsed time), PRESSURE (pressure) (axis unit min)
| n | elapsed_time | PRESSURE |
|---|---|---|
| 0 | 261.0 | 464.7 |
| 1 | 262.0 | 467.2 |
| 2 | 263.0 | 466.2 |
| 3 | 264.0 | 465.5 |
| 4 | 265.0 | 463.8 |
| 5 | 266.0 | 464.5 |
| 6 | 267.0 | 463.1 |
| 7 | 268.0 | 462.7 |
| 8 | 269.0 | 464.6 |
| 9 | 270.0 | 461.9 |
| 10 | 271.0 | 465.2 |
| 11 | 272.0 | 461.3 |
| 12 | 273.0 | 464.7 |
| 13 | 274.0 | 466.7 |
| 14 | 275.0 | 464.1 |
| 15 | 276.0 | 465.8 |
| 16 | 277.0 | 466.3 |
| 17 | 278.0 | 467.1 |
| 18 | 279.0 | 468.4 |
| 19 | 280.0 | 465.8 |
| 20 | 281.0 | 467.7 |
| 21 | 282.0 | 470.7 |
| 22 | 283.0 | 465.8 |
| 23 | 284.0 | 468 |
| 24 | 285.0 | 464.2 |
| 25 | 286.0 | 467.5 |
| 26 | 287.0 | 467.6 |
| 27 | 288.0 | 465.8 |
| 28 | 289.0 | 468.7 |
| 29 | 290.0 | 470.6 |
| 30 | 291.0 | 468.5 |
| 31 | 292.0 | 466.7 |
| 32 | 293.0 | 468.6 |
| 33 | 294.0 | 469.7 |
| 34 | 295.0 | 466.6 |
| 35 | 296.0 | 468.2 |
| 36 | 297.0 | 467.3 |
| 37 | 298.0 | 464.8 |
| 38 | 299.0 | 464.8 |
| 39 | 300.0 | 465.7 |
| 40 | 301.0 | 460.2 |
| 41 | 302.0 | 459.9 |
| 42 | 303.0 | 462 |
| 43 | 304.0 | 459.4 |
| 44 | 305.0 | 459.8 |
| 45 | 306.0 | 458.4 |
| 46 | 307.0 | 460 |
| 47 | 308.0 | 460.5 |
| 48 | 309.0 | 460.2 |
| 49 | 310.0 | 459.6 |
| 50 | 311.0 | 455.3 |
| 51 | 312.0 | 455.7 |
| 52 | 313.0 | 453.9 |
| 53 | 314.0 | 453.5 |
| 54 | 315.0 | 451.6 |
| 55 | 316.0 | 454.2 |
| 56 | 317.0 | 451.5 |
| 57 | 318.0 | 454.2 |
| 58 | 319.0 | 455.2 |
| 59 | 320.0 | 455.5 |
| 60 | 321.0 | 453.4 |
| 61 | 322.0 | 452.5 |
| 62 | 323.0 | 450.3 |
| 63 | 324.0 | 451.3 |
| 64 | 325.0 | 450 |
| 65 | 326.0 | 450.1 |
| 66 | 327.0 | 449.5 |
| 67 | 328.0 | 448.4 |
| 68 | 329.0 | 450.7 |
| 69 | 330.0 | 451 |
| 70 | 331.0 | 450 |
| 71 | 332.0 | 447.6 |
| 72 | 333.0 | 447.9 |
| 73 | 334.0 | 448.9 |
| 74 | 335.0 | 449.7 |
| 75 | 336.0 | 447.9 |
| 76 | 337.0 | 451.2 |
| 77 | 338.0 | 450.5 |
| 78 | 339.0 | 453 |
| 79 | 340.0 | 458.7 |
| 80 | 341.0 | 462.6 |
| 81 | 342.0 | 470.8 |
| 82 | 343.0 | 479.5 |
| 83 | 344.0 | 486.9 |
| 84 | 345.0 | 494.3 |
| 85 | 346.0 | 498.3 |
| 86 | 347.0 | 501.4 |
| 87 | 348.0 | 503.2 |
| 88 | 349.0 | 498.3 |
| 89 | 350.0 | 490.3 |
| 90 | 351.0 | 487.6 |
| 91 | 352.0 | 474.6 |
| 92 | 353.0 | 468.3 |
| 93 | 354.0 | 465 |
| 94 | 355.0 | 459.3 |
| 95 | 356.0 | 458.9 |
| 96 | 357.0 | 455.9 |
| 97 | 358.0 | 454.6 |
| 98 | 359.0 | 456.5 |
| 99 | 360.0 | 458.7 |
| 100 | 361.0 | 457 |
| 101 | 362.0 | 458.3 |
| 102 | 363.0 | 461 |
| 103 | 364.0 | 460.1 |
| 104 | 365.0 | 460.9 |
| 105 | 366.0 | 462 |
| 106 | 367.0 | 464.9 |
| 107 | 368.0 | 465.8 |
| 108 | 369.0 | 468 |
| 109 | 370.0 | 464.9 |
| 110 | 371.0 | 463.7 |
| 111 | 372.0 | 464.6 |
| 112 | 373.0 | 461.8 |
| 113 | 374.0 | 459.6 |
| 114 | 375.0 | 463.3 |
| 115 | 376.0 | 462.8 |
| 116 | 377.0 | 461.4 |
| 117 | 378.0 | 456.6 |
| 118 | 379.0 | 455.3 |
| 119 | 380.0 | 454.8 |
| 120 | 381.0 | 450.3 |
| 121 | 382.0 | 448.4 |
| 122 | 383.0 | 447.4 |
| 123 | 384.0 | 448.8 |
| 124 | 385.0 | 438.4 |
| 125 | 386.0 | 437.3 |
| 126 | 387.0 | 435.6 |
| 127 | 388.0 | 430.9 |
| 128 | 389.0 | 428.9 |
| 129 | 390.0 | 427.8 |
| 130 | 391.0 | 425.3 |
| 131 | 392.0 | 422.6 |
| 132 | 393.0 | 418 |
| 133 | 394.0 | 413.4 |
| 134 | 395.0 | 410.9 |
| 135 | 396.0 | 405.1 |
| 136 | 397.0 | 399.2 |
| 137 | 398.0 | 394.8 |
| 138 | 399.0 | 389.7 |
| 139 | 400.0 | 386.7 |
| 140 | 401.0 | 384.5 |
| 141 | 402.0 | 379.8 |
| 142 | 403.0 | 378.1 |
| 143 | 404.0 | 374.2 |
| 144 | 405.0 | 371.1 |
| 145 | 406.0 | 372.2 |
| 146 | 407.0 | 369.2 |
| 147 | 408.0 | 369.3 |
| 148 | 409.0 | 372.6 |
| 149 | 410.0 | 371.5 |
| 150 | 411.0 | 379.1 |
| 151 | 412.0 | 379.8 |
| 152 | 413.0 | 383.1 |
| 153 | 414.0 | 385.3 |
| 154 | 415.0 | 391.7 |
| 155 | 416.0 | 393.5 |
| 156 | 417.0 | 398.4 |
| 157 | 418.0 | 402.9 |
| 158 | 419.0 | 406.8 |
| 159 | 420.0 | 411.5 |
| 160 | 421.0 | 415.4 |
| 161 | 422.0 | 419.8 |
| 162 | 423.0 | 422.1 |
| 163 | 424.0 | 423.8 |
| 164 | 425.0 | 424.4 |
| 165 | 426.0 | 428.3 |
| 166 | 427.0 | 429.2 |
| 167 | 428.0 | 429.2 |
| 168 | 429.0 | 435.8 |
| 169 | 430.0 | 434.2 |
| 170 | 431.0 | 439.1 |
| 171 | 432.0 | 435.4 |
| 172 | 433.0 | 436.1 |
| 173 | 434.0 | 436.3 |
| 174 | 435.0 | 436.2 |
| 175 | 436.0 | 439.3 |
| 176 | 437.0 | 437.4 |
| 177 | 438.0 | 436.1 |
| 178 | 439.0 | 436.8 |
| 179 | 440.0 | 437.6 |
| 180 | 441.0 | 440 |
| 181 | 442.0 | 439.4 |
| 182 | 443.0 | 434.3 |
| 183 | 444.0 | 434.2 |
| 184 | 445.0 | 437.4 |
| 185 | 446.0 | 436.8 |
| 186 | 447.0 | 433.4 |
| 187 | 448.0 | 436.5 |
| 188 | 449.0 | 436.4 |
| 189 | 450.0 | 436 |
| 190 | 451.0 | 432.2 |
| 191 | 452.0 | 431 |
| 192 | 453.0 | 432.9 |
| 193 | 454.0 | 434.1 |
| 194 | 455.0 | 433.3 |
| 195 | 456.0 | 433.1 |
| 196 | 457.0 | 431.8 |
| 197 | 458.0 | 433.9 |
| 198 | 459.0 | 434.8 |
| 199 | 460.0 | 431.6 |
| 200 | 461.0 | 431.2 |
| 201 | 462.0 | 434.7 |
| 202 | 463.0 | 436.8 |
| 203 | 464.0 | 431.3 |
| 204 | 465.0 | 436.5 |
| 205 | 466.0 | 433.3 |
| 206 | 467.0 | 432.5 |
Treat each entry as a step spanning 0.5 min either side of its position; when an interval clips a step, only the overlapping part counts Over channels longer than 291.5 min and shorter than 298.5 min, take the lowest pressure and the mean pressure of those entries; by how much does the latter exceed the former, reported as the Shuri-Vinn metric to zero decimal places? 3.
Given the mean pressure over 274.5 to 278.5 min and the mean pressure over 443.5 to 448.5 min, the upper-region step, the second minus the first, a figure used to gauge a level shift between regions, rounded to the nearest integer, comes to -30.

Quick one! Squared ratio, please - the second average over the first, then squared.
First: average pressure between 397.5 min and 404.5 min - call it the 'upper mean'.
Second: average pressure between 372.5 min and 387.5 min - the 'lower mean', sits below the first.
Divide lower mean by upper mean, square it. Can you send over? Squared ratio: 1.4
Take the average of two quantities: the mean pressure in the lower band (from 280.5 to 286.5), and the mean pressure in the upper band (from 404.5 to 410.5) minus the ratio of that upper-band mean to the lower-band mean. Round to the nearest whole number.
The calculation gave 419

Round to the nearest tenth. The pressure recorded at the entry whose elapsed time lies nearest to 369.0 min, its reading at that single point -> 468.0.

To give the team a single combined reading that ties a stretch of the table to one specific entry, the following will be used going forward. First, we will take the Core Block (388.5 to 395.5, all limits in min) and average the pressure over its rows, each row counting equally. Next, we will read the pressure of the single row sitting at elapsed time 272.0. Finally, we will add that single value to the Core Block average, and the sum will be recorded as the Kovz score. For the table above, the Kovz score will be 882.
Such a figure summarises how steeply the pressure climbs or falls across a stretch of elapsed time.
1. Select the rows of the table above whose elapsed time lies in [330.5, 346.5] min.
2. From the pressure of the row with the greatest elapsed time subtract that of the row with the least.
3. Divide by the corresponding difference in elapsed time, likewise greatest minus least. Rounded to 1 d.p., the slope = 3.2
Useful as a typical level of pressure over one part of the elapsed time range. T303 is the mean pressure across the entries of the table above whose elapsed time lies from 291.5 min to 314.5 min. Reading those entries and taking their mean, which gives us 462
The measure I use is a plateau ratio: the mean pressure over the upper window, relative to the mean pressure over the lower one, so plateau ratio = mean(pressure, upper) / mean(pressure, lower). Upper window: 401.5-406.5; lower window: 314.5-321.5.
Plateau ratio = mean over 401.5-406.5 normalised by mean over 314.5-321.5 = 0.83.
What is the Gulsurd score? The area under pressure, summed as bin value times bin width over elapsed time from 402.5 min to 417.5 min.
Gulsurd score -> 5689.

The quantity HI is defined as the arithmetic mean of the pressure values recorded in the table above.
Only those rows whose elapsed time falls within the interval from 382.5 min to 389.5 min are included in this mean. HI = 438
